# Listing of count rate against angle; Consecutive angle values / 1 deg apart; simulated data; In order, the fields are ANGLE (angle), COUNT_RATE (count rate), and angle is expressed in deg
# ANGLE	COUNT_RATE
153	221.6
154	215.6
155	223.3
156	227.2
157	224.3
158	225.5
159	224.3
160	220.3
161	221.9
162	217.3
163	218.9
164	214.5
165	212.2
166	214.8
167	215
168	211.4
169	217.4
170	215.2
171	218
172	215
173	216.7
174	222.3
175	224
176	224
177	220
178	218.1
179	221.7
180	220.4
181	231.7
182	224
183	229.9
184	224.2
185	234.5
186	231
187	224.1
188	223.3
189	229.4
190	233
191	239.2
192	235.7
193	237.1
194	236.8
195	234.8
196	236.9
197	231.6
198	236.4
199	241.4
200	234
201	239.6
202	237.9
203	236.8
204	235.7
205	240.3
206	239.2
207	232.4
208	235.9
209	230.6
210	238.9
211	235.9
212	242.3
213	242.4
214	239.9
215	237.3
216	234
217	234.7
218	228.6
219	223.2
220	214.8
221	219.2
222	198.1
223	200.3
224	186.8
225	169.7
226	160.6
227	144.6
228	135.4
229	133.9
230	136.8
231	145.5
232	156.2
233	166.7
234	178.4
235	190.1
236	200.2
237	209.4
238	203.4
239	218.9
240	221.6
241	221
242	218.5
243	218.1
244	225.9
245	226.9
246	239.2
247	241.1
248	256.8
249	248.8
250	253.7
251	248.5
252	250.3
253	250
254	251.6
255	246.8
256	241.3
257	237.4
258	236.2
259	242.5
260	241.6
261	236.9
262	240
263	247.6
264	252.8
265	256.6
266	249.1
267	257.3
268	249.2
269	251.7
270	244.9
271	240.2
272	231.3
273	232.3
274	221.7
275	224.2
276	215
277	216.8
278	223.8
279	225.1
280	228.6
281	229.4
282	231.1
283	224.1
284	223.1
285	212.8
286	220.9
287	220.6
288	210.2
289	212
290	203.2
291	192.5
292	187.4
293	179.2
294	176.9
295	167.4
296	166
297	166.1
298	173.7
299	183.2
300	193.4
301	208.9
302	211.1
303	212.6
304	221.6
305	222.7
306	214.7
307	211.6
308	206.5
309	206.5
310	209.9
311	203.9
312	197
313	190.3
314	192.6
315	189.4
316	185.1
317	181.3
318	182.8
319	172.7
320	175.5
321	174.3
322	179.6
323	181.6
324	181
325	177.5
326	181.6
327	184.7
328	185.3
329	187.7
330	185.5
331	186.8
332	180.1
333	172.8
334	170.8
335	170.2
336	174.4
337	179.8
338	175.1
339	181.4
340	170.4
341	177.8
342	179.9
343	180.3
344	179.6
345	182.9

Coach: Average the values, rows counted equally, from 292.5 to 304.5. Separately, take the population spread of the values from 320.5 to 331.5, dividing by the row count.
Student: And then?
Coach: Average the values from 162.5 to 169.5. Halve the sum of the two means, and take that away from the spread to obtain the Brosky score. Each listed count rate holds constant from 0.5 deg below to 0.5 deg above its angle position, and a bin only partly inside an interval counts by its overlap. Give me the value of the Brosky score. -198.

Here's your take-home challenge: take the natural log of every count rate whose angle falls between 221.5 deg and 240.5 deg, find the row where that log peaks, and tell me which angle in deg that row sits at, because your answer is 240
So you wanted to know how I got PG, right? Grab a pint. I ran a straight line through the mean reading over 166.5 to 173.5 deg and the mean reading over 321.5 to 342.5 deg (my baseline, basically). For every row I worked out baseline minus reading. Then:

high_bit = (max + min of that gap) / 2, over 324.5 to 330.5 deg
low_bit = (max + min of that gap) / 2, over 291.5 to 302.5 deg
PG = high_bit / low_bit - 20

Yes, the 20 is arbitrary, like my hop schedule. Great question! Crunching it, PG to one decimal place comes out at -18.8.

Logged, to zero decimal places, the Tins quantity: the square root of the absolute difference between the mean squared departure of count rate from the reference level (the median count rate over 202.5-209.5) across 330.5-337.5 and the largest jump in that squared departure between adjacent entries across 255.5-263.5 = 59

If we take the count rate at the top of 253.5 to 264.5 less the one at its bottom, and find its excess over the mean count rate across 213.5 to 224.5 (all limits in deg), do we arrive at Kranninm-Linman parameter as -219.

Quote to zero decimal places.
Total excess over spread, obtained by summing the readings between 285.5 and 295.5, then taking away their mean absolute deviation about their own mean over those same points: 1954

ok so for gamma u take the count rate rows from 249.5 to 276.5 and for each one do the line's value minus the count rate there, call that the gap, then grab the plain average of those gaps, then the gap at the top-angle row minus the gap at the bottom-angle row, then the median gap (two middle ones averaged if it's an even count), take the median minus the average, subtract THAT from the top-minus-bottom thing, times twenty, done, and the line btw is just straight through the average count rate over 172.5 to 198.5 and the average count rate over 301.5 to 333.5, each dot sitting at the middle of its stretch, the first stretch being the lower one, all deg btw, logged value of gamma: 670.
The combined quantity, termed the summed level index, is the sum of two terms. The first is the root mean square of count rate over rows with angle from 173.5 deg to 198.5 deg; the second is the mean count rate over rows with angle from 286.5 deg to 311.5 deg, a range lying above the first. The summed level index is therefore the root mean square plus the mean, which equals 428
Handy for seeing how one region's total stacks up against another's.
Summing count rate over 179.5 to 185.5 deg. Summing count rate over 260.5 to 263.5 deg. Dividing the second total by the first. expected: 0.53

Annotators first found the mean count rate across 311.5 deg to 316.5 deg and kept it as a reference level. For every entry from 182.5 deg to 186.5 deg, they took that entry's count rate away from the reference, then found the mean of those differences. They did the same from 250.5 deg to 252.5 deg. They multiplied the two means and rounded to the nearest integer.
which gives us 2283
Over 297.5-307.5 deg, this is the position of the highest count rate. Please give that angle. 305 deg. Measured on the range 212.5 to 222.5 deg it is 213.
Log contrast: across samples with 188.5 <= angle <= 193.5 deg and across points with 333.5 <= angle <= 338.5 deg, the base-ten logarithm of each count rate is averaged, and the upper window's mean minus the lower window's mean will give -0.130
